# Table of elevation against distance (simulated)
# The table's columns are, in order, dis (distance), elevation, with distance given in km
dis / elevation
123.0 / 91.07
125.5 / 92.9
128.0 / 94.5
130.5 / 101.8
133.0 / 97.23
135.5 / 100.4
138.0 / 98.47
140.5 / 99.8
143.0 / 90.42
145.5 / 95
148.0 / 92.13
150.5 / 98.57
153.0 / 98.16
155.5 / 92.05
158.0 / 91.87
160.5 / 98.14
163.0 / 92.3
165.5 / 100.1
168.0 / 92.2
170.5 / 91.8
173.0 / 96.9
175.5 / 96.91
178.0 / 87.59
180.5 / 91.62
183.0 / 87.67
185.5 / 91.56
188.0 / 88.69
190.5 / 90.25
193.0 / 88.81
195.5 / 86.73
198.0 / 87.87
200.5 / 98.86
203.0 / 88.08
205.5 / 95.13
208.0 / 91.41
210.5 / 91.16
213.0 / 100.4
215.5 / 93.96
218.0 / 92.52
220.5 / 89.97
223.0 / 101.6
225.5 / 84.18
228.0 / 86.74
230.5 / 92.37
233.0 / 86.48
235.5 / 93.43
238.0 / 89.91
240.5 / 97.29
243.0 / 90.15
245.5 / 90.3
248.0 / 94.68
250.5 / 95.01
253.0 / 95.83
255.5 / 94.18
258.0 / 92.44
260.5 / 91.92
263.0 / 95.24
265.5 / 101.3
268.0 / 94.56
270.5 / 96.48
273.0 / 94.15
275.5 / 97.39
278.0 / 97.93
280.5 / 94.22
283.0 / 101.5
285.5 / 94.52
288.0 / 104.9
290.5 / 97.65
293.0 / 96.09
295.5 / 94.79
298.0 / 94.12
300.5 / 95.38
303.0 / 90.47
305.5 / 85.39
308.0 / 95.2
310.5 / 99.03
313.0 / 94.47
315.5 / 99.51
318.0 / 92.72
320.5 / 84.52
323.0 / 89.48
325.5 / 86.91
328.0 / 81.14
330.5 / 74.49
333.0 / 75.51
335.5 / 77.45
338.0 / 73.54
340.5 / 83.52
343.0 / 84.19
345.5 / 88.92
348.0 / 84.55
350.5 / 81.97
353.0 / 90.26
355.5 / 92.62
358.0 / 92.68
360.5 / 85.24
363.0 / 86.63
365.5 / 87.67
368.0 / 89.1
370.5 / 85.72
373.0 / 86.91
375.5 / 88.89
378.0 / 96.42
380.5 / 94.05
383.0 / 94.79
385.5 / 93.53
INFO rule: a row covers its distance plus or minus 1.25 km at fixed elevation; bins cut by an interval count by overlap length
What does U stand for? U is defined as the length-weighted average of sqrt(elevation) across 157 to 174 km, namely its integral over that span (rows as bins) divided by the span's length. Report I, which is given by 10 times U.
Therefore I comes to 97.3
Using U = 9.73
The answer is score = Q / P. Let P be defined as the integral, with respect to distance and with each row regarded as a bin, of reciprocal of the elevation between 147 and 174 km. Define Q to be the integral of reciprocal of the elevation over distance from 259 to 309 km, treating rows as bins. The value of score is 1.8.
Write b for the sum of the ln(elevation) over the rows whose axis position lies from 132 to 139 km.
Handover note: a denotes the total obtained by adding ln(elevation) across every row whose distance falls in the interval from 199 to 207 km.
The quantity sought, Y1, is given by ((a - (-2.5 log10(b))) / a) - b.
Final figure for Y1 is -12.57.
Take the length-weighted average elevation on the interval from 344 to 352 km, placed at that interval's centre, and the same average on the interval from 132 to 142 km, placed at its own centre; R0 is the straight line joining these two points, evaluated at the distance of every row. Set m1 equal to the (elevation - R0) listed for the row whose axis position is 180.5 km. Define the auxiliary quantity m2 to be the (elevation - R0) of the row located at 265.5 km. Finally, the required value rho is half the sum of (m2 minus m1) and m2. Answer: 13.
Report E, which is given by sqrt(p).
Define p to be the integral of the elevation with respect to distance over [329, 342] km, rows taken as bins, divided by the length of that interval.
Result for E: 8.78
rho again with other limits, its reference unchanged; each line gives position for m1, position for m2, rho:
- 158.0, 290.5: 11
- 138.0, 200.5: 4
